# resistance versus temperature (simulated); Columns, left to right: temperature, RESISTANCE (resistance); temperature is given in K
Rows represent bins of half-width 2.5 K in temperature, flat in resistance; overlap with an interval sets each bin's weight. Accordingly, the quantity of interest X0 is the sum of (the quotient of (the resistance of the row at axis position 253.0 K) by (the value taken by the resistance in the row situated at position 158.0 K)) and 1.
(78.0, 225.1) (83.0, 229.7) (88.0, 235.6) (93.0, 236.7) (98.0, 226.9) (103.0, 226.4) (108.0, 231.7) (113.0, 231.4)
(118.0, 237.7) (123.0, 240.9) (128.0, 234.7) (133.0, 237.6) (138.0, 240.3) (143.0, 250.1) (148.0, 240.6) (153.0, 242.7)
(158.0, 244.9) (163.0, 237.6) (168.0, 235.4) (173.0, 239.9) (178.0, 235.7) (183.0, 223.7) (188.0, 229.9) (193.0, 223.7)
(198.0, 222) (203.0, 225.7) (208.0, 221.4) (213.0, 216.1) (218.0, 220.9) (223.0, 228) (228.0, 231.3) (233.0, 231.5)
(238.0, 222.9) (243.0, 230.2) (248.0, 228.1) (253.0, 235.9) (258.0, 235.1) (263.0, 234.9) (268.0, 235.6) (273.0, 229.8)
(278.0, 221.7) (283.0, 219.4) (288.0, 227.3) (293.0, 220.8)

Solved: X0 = 1.96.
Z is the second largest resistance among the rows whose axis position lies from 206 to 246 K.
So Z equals 231.3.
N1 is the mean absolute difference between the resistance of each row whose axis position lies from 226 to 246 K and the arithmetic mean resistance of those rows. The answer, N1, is 3.0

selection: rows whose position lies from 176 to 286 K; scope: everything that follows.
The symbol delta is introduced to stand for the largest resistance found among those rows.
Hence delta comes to 235.9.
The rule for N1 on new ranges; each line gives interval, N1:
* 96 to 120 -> 3.3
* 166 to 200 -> 6.0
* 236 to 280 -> 4.4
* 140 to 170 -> 4.0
